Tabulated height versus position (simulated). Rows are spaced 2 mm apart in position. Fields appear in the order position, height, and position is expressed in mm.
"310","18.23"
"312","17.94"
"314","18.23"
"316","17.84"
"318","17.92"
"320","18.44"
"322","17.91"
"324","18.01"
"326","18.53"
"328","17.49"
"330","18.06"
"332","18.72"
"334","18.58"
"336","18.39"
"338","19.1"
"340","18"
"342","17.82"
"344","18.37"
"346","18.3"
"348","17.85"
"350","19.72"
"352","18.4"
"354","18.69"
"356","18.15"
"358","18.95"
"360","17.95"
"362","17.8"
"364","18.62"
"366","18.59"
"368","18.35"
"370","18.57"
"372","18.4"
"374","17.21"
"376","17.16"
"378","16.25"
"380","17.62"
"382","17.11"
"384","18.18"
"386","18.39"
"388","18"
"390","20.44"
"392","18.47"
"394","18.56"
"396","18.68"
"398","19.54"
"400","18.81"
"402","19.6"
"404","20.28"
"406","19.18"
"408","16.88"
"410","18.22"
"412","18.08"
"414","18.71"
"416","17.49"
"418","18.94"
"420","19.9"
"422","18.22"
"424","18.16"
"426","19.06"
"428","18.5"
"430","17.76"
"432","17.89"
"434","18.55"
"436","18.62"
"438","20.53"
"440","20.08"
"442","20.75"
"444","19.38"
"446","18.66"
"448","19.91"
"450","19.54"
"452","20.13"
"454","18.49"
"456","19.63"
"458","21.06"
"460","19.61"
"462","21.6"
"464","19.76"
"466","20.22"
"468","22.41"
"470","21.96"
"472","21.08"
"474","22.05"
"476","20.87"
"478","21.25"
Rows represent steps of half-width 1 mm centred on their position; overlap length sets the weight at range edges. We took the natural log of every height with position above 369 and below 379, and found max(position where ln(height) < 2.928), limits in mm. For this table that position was 378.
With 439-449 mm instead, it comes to 446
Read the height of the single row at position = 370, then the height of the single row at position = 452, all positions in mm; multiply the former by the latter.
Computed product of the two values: 374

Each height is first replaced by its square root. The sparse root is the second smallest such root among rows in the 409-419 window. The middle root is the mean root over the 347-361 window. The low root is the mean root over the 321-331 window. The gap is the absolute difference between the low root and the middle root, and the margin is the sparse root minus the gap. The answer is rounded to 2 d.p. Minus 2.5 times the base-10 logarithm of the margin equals -1.56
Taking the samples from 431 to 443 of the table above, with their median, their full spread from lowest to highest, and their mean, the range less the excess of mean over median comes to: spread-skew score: 2.8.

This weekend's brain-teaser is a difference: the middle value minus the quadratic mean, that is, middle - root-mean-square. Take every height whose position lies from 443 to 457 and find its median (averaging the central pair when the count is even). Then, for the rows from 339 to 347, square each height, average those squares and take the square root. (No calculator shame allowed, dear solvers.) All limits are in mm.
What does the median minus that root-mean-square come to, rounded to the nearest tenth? 1.4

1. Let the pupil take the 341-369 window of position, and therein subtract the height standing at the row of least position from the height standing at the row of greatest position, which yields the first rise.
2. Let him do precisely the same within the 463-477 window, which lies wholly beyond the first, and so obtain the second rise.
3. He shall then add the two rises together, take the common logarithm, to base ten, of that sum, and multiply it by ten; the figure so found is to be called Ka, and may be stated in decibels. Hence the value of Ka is 2.1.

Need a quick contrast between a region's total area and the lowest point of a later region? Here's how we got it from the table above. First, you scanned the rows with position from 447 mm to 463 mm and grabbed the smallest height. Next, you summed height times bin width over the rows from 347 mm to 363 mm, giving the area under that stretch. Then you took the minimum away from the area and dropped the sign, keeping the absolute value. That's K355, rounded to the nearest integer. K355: 277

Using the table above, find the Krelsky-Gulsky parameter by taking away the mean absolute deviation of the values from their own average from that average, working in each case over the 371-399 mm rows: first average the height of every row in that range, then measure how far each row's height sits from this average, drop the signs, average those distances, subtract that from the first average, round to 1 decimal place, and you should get 17.4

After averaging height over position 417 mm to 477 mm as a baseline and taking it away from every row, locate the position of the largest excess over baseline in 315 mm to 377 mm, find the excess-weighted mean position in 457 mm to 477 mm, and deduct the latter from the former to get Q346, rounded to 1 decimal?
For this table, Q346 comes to -118.7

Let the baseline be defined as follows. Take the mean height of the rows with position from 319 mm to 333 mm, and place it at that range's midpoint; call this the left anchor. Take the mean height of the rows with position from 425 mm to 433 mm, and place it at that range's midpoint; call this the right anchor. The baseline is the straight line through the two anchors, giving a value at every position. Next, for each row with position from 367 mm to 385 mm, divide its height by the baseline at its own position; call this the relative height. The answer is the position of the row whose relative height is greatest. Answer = 370 mm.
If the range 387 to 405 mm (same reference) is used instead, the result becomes 390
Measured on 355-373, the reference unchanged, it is 358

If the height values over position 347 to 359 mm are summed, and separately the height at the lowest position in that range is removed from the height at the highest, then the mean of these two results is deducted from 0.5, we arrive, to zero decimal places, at -56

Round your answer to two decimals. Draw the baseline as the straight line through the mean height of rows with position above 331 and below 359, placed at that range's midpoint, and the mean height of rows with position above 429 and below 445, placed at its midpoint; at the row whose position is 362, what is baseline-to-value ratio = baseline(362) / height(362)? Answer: 1.05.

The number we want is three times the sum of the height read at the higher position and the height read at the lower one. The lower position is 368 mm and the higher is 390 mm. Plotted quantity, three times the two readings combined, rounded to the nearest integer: 116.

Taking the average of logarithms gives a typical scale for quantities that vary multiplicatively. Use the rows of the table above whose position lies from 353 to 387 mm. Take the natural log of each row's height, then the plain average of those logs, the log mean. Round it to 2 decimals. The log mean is 2.89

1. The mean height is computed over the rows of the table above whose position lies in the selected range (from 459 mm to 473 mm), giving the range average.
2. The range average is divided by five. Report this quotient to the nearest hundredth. 4.19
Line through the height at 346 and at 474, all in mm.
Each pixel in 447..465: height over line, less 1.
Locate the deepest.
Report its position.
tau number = 454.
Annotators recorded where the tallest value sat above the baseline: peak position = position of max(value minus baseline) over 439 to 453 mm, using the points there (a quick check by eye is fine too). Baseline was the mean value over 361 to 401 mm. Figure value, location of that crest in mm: 442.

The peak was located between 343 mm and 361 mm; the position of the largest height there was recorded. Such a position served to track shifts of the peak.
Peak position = 350 mm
